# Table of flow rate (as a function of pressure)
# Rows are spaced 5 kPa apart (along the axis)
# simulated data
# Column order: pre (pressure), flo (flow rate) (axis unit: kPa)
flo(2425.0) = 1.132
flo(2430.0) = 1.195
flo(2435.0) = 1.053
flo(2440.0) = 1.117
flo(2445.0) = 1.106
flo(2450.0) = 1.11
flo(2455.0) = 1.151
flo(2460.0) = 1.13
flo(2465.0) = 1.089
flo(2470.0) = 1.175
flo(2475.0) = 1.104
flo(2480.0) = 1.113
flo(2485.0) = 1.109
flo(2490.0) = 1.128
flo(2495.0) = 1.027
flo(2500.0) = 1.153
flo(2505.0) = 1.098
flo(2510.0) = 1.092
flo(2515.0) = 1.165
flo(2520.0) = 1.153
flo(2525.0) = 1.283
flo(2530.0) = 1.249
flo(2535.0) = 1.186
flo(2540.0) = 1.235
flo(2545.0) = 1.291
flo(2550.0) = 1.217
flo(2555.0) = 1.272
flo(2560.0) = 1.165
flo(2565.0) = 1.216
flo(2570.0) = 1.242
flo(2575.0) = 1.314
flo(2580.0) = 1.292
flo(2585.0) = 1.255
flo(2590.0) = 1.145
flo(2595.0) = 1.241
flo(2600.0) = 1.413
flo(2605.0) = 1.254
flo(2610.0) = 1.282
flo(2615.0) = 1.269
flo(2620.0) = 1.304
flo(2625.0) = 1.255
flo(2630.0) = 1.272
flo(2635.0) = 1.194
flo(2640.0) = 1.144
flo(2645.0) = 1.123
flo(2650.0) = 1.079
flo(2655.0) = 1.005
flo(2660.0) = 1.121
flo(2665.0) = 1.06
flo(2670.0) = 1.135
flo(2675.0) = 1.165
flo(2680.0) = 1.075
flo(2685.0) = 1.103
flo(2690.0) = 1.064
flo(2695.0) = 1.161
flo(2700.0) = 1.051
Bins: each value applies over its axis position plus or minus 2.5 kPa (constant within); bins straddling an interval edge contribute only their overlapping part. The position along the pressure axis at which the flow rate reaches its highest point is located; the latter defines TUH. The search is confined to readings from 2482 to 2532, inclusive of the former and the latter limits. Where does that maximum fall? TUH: 2525.0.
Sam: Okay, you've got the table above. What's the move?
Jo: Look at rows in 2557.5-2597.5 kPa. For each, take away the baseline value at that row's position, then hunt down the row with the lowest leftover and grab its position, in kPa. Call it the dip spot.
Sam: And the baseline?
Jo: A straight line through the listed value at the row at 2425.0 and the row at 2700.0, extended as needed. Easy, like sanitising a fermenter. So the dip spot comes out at 2590.0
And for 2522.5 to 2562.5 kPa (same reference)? 2560.0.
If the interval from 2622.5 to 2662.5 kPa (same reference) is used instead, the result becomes 2655.0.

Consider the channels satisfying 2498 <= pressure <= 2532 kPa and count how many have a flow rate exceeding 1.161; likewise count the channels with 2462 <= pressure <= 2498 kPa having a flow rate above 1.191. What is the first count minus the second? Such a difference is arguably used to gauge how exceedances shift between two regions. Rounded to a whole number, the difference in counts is 3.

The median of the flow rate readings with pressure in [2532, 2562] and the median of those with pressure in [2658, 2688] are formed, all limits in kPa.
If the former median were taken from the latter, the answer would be -0.11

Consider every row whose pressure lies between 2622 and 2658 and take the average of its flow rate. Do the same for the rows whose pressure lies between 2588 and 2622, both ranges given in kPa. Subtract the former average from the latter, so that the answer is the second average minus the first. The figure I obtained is 0.119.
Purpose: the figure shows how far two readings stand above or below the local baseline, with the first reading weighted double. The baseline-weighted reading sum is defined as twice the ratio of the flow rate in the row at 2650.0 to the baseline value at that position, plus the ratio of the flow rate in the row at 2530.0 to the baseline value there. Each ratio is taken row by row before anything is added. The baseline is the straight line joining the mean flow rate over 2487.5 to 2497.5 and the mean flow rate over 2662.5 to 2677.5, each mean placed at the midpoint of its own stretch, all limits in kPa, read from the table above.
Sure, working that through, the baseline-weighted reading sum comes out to 3.08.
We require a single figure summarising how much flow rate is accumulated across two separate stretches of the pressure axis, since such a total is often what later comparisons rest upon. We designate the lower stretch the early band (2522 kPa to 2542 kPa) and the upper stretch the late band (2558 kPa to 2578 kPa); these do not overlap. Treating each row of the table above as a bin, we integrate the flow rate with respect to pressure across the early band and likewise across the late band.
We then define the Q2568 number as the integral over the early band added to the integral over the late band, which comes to 49.5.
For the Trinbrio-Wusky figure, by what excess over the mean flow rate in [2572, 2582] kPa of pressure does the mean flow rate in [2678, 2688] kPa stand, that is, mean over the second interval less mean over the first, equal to -0.21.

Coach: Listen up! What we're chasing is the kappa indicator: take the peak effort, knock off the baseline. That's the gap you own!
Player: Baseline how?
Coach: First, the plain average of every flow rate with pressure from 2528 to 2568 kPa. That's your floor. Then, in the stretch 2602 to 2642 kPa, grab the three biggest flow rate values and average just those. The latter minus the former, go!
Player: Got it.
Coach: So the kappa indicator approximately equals 0.06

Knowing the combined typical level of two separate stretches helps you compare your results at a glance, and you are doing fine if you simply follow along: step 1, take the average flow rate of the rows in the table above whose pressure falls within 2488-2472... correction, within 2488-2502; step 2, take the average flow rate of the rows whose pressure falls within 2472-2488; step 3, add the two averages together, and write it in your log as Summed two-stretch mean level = 2.21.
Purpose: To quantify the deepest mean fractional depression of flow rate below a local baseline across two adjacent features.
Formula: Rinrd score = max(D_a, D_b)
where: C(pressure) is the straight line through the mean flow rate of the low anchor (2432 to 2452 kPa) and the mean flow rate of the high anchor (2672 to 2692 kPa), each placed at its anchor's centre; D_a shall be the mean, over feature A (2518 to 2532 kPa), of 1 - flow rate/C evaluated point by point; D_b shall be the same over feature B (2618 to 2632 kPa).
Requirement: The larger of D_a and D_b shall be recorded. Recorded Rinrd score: -0.118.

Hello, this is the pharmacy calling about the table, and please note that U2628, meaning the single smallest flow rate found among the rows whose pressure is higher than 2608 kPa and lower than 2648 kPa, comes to 1.123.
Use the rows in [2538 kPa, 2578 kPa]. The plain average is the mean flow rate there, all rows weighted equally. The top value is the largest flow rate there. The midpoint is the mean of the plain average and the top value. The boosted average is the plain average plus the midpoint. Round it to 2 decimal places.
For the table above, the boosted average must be 2.52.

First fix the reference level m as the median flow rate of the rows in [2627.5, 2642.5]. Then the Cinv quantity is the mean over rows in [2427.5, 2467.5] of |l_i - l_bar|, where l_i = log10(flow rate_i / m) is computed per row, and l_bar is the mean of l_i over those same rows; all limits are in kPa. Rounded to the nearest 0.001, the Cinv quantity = 0.011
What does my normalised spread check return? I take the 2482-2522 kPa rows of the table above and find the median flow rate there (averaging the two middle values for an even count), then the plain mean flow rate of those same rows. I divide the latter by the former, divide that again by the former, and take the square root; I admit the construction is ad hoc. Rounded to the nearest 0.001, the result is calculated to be 0.944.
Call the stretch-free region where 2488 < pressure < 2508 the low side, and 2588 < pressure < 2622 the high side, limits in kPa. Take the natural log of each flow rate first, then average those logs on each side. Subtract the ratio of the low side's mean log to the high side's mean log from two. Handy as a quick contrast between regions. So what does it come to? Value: 1.6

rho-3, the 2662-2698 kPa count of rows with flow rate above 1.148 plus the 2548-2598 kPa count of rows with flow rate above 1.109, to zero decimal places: 12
